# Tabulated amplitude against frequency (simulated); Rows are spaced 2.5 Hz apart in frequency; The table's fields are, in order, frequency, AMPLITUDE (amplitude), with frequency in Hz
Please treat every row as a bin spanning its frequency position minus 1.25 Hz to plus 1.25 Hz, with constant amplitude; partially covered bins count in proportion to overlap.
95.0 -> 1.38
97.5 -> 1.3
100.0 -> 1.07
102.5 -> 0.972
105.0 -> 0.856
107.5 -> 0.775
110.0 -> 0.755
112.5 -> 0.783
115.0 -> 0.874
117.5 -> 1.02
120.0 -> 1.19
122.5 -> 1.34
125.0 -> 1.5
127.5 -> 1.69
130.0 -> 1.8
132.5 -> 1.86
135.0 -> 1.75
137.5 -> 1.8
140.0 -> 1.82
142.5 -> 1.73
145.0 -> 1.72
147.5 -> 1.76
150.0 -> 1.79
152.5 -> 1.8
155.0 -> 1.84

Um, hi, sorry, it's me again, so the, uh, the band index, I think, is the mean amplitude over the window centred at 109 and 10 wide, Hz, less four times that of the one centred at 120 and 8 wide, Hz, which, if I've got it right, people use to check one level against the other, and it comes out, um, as -3.94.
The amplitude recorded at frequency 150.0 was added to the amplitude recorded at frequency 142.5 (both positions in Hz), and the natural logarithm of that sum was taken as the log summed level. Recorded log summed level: 1.26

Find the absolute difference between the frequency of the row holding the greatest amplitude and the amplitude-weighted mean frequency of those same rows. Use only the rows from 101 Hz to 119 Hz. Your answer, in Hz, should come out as 7.4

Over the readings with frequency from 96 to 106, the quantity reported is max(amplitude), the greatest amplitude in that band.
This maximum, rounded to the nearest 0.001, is 1.300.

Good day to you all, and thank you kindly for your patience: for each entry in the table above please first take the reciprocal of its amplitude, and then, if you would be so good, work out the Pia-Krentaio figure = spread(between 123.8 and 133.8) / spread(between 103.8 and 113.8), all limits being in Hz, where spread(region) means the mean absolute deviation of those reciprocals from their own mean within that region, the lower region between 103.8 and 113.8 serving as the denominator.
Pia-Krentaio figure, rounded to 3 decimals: 0.853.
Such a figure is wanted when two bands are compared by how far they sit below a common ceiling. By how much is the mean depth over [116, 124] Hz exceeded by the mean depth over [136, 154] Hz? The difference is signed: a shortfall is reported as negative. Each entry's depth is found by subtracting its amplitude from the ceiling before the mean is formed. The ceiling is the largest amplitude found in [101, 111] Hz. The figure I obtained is -0.59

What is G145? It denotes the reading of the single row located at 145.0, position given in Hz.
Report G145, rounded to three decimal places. 1.720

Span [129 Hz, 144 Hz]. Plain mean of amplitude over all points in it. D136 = 1.79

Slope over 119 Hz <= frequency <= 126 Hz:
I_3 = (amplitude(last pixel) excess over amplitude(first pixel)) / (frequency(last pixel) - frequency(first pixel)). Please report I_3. 0.06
